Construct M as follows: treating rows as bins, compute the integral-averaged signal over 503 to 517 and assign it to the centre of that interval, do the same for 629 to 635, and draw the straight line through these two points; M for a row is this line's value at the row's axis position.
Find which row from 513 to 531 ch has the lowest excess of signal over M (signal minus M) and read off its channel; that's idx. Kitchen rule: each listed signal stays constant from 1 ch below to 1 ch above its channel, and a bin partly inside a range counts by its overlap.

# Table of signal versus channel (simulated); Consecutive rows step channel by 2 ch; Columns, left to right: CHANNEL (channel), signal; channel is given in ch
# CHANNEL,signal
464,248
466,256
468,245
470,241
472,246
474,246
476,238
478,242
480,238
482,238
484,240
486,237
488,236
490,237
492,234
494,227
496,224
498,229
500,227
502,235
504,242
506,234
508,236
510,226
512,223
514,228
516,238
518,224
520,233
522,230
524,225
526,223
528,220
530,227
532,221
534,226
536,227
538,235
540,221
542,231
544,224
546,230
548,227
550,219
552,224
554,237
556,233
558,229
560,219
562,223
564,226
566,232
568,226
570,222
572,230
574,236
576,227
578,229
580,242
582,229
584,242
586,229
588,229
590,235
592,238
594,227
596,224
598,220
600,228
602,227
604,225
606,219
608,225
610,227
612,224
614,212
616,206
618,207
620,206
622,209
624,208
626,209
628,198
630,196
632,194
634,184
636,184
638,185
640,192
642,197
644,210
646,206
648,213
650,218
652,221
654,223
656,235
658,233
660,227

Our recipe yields 528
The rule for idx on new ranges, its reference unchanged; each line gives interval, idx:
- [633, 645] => 634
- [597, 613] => 598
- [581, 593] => 582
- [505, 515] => 512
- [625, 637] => 634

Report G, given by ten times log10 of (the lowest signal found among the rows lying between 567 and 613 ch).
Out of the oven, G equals 23.4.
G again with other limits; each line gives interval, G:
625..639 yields 22.6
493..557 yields 23.4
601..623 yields 23.1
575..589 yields 23.6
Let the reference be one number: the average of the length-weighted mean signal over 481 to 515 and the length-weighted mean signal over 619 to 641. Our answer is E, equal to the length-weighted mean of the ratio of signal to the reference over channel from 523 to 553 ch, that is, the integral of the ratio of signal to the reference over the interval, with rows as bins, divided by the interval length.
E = 1.05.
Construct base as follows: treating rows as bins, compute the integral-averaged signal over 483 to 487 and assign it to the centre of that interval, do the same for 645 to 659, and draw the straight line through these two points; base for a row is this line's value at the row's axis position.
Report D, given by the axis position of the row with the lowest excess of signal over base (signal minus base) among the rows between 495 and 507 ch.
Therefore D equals 496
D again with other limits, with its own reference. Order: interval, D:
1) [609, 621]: 616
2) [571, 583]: 576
